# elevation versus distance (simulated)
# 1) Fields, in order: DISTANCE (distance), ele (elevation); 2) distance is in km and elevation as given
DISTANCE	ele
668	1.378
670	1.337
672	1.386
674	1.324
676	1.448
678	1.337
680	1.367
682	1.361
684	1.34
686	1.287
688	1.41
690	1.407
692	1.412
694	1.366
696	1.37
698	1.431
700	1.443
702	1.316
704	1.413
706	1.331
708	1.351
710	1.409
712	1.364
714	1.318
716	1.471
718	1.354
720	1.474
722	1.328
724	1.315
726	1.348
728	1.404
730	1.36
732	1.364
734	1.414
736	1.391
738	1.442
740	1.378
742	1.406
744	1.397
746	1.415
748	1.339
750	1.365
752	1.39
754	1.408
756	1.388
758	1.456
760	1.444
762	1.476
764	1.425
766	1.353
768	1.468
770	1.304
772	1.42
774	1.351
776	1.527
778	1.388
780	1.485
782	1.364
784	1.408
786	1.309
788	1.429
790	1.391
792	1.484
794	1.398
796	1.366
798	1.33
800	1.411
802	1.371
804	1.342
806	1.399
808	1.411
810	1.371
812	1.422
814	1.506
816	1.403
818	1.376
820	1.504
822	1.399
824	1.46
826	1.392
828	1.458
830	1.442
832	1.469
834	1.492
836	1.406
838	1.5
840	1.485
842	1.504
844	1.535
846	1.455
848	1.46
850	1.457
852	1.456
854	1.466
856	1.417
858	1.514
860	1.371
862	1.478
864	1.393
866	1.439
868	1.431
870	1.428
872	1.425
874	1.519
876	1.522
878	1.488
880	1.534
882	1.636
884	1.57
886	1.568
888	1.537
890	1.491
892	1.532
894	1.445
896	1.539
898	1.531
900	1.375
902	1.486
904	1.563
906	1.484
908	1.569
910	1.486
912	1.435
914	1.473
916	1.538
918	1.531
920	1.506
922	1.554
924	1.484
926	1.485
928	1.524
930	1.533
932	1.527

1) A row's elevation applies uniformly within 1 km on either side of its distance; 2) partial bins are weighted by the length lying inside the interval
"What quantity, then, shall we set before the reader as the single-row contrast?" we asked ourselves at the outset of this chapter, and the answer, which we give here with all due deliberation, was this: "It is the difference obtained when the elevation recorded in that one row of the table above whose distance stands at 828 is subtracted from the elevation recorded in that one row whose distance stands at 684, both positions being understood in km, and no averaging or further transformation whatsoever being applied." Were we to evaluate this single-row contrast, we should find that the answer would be -0.12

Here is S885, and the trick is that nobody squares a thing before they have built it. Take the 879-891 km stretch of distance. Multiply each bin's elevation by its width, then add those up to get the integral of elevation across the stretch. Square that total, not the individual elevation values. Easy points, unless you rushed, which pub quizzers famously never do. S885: 349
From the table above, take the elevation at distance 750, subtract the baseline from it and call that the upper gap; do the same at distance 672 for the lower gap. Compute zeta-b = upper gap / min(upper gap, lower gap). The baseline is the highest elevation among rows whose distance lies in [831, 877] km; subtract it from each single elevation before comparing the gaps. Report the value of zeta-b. 1.0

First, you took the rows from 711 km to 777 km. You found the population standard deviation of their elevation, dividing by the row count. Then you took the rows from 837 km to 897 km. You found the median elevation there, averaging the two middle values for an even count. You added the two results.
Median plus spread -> 1.54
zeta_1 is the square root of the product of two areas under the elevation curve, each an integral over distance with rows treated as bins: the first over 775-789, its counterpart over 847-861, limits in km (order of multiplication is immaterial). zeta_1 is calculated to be 20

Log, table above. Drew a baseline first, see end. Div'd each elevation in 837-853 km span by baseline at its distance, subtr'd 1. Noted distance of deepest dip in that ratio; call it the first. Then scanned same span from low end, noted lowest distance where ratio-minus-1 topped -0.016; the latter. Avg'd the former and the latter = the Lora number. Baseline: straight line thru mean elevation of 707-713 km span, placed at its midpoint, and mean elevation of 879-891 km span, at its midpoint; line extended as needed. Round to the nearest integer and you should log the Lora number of 845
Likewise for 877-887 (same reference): 879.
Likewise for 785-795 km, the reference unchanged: 789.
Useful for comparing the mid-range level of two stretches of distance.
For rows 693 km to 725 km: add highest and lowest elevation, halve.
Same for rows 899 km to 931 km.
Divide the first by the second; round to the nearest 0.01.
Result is 0.95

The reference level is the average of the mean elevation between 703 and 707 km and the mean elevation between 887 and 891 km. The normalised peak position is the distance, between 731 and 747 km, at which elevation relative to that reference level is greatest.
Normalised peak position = 738 km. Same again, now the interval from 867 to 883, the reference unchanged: 882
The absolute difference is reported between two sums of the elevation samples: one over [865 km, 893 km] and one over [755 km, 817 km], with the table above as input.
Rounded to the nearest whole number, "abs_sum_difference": 22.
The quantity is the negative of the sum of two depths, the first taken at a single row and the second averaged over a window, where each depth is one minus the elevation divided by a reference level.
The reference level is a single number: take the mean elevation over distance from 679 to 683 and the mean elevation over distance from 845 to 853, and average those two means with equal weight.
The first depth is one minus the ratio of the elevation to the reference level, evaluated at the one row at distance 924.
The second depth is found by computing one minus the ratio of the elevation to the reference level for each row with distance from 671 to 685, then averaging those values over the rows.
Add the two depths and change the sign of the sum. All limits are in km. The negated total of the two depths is 0.02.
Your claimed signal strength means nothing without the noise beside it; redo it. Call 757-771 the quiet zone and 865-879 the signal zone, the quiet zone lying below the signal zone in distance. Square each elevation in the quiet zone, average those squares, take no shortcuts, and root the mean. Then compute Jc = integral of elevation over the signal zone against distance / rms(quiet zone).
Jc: 14.4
